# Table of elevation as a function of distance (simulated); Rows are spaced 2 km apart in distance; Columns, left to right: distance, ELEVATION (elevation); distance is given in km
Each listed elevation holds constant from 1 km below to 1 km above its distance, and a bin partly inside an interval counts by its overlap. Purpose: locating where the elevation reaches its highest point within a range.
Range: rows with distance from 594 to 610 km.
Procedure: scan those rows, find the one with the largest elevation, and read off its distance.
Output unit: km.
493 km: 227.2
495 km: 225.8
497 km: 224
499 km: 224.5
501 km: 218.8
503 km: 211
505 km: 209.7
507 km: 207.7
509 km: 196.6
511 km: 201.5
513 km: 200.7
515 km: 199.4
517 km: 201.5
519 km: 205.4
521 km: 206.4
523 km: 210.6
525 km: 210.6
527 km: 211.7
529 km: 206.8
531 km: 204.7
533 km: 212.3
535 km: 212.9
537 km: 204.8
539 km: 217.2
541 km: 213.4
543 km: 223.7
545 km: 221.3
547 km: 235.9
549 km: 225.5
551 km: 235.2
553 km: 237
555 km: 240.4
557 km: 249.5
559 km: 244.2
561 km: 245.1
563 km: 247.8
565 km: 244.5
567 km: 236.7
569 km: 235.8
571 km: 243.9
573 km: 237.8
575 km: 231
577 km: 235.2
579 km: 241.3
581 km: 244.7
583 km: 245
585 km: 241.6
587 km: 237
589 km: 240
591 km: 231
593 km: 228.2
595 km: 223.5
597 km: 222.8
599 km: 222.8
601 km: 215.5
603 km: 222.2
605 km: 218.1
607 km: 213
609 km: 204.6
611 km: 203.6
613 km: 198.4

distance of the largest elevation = 595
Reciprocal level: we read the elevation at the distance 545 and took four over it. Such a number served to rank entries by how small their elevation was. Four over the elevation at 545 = 0.0181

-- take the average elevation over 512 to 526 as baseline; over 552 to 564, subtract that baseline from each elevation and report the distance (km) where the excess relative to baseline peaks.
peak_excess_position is 557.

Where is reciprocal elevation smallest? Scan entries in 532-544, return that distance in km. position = 543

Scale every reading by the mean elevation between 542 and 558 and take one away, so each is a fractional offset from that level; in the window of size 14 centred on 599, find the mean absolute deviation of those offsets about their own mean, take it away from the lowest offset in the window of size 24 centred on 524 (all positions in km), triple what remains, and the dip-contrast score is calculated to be -0.476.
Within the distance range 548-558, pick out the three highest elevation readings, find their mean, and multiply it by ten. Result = 2423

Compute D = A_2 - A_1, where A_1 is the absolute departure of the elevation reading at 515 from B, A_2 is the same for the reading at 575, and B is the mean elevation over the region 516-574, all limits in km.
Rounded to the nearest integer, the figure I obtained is -19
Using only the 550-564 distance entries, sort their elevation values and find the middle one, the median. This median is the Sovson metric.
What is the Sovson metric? 244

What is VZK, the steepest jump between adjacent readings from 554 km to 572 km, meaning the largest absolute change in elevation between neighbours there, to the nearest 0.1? 9.1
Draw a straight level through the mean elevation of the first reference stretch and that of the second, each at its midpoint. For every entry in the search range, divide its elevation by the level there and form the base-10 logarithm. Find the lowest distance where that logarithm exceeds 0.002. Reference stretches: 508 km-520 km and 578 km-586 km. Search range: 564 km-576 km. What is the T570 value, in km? 565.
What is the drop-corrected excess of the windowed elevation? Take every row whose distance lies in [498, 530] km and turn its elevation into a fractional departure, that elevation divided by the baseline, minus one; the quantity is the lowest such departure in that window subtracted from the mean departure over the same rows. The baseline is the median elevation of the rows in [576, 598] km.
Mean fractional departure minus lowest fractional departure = 0.047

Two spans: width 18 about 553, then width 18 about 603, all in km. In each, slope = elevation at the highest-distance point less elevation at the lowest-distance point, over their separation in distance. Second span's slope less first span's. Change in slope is -2.7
